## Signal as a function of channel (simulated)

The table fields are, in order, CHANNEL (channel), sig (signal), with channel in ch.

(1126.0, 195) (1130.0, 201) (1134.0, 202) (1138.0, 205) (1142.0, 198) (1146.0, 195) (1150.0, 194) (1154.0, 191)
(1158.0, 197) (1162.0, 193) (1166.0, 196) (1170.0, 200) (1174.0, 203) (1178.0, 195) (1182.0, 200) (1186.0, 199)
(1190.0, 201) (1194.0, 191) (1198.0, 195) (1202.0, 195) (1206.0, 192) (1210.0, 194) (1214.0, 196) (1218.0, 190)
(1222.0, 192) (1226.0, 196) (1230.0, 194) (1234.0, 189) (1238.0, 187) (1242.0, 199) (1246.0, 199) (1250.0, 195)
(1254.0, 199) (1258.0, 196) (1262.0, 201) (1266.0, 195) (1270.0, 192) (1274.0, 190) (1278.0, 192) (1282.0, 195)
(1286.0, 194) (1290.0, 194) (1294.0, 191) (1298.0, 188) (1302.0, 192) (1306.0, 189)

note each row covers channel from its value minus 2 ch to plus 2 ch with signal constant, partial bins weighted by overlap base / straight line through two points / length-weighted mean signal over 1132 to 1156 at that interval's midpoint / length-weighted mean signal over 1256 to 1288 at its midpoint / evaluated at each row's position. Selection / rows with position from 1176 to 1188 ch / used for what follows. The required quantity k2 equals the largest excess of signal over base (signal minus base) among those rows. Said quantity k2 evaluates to 3.4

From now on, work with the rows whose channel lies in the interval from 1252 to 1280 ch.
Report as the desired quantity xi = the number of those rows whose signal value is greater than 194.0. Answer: 4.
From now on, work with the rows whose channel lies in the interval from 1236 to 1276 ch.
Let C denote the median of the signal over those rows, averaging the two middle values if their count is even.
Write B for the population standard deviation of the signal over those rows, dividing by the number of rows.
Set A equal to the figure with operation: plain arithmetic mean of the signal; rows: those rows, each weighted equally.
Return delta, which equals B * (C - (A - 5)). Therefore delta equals 22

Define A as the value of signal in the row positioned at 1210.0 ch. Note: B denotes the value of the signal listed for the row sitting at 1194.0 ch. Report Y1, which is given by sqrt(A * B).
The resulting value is 192.5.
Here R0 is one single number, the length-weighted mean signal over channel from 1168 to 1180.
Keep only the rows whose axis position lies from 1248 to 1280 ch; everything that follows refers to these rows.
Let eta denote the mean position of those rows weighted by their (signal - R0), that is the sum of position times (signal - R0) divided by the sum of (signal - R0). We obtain 1268.8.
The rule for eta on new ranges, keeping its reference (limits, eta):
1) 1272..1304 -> 1288.6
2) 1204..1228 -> 1215.6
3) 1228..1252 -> 1237.2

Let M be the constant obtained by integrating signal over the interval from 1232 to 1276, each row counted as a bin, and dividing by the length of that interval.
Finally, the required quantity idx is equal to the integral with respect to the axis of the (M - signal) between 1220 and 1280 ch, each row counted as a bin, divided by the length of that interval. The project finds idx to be 0.3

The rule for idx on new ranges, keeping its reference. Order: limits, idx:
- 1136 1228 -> -1.3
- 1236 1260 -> -1.1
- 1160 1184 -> -3.1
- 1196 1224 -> 1.3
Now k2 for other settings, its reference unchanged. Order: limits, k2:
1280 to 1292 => 0.9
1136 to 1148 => 7.4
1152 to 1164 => -0.2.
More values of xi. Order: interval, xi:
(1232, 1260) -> 5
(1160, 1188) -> 6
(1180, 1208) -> 5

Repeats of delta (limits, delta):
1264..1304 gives 10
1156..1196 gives 20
